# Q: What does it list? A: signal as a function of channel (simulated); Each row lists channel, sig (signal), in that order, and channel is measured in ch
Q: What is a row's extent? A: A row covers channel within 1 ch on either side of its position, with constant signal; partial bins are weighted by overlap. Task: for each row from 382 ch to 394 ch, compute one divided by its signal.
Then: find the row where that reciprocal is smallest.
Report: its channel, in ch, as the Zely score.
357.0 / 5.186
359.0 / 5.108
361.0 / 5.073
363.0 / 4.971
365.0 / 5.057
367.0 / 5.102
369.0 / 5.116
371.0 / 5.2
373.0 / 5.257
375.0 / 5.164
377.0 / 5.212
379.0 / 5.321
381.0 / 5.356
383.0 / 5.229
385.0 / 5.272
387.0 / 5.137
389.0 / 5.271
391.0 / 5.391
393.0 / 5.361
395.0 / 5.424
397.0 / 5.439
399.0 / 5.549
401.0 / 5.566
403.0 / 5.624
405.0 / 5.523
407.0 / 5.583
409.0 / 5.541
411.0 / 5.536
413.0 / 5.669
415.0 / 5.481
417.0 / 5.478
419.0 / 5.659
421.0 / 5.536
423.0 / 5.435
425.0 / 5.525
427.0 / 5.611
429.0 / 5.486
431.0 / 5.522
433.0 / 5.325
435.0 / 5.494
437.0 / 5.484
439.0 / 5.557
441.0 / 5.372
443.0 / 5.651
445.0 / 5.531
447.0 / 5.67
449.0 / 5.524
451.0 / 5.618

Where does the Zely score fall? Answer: 391.0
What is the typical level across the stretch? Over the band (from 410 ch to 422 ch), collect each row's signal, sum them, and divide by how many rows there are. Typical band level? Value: 5.56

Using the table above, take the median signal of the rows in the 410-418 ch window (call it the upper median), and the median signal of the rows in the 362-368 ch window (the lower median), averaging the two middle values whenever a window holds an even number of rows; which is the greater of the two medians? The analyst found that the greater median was 5.51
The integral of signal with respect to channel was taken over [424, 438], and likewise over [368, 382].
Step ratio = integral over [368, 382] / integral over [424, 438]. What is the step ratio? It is 0.95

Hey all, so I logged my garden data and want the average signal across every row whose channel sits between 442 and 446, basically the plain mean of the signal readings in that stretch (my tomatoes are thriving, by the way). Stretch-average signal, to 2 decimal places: 5.59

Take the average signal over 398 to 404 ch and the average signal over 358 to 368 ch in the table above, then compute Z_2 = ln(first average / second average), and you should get 0.10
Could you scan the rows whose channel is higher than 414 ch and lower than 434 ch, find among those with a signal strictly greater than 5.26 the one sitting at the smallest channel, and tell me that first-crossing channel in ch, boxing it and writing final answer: 415.0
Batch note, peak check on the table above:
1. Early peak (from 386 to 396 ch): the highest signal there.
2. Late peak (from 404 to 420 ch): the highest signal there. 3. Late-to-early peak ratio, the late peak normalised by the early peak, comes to 1.05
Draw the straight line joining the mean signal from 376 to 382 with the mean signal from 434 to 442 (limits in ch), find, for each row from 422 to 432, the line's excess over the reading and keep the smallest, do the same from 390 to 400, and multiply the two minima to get 0.032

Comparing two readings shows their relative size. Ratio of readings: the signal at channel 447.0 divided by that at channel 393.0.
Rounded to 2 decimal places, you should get 1.06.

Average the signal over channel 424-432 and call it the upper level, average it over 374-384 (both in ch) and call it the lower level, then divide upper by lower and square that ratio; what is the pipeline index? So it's 1.11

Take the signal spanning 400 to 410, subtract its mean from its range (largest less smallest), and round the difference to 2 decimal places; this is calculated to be -5.47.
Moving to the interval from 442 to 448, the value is -5.48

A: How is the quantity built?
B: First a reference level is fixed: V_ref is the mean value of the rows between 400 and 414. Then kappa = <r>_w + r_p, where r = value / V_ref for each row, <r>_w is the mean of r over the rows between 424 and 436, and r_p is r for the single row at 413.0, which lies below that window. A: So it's 2.00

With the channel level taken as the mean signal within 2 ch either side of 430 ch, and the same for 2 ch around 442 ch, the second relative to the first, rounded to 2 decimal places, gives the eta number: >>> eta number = 1.00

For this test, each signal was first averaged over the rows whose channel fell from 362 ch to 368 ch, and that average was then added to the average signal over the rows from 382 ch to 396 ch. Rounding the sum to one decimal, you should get 10.3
